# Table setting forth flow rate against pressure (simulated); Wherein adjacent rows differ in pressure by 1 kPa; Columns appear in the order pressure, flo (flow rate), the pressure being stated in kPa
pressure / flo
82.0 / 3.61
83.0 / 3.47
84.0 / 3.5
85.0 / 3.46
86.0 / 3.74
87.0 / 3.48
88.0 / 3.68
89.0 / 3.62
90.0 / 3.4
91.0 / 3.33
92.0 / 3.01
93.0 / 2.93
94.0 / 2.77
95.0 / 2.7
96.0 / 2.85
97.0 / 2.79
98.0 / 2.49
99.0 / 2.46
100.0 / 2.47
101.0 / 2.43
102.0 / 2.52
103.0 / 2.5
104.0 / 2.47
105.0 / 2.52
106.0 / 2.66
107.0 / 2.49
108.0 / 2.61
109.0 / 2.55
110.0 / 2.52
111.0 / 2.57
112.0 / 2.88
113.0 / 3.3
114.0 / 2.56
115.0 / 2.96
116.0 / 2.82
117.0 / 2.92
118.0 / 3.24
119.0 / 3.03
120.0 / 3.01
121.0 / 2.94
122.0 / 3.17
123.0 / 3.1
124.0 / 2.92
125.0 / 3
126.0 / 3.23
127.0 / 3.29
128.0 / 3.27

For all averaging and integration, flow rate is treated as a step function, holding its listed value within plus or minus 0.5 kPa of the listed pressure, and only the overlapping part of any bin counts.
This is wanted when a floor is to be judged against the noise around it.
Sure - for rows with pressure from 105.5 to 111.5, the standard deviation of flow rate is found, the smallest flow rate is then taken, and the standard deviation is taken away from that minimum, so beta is 2.43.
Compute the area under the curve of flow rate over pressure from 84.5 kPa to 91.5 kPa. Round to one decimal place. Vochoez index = 24.7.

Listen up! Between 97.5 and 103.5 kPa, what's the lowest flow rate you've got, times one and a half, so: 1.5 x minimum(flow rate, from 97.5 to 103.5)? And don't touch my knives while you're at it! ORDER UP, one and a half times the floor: 3.6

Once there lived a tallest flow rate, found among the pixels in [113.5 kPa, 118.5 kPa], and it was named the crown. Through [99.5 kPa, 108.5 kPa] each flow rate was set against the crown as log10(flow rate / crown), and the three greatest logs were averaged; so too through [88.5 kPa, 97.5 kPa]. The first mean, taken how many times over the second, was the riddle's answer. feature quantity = -3.56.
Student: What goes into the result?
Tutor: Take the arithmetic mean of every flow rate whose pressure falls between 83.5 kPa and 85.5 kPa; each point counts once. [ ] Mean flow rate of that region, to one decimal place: 3.5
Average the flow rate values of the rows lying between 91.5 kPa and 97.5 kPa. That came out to 2.8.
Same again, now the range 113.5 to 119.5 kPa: 2.9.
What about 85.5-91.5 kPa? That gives 3.5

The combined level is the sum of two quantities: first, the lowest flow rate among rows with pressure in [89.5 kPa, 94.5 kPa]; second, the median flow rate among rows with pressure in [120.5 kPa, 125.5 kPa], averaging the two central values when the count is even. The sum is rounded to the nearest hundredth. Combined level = 5.77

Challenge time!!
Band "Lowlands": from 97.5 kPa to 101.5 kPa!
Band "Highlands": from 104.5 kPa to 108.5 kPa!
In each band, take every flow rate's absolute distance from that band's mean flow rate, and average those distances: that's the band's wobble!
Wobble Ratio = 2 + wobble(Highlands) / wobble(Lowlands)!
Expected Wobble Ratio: 5.7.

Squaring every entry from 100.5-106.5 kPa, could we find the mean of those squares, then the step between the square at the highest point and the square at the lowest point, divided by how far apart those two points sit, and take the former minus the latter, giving 6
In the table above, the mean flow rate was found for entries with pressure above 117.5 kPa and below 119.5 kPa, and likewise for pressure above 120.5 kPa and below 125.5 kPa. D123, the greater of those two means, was 3.1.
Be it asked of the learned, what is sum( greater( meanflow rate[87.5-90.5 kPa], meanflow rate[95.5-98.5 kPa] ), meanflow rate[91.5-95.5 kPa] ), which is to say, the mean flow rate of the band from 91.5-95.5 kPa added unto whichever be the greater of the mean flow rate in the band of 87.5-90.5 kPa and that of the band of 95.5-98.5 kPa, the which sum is 6.42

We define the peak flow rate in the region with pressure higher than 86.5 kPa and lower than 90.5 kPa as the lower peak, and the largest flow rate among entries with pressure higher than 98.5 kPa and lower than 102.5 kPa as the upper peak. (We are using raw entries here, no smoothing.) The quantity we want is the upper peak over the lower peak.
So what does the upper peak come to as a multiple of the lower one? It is 0.68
